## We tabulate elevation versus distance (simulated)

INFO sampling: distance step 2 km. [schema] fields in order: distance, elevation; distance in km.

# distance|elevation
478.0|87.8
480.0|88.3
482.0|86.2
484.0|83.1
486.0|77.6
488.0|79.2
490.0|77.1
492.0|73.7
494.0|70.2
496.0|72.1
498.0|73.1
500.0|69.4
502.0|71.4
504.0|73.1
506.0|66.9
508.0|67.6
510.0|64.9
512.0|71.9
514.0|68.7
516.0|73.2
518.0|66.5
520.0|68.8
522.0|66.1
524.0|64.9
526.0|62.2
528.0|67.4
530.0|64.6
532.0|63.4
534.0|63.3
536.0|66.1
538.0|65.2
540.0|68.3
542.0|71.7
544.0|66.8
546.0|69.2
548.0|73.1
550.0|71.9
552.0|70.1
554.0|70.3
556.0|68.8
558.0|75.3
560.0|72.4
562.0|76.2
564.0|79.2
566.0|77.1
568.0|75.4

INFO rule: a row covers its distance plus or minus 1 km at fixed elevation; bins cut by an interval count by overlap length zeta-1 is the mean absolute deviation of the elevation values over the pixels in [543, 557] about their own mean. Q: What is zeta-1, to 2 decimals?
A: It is 1.51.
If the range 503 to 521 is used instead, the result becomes 2.44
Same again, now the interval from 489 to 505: 1.74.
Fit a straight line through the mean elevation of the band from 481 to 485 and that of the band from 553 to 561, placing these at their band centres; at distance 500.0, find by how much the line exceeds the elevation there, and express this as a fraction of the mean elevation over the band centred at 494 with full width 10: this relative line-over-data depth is 0.17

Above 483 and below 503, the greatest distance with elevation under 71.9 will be 502.0 km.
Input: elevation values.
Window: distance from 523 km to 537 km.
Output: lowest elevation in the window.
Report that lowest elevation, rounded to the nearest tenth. 62.2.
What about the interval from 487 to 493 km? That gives 73.7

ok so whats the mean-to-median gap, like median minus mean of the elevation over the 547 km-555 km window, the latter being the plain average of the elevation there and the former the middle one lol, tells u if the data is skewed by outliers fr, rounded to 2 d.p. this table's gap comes -0.25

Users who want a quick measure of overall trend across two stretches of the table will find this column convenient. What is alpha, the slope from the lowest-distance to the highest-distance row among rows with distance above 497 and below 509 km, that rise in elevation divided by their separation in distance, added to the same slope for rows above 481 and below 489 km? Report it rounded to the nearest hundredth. -1.72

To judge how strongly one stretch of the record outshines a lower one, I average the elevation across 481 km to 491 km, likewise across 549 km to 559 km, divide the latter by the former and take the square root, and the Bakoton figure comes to 0.94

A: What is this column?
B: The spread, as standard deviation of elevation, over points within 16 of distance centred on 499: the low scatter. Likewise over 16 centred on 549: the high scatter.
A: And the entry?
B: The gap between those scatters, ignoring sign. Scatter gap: 0.3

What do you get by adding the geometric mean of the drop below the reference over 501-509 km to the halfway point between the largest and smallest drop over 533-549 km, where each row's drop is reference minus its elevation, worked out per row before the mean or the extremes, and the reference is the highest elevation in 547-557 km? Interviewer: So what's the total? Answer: 4.9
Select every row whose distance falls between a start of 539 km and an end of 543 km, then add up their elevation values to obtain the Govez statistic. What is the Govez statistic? 140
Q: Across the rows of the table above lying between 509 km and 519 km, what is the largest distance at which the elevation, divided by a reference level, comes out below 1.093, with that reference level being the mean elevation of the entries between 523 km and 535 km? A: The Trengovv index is 518.0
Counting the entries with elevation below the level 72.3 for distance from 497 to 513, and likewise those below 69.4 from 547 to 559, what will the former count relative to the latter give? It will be 6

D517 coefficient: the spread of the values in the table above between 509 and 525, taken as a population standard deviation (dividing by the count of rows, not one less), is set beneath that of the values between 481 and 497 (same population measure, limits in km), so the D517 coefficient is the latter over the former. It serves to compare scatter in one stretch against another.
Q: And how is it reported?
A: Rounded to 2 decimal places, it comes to 1.74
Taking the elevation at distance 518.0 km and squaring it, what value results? 4422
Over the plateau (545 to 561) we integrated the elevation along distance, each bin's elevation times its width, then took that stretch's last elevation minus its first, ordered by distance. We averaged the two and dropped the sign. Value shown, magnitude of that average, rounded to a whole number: 573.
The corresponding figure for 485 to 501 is 588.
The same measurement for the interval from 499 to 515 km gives 554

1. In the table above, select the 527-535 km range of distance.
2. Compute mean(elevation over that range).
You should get 64.7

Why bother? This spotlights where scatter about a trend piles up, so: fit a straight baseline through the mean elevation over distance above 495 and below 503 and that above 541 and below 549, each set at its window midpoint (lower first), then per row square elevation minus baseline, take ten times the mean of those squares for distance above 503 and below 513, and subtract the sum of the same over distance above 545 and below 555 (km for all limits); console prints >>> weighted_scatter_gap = 138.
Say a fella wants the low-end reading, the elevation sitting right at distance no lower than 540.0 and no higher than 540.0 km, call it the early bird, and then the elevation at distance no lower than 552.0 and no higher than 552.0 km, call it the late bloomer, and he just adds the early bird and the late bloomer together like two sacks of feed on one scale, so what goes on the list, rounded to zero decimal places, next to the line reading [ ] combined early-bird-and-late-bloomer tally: 138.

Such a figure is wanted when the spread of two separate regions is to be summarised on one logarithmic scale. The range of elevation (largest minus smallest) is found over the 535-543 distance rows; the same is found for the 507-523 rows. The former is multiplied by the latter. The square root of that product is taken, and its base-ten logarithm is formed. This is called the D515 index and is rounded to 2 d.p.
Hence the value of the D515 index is 0.87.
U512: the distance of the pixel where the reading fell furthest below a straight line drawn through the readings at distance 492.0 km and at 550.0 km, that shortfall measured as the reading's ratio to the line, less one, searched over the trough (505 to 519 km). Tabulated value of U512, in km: 510.0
